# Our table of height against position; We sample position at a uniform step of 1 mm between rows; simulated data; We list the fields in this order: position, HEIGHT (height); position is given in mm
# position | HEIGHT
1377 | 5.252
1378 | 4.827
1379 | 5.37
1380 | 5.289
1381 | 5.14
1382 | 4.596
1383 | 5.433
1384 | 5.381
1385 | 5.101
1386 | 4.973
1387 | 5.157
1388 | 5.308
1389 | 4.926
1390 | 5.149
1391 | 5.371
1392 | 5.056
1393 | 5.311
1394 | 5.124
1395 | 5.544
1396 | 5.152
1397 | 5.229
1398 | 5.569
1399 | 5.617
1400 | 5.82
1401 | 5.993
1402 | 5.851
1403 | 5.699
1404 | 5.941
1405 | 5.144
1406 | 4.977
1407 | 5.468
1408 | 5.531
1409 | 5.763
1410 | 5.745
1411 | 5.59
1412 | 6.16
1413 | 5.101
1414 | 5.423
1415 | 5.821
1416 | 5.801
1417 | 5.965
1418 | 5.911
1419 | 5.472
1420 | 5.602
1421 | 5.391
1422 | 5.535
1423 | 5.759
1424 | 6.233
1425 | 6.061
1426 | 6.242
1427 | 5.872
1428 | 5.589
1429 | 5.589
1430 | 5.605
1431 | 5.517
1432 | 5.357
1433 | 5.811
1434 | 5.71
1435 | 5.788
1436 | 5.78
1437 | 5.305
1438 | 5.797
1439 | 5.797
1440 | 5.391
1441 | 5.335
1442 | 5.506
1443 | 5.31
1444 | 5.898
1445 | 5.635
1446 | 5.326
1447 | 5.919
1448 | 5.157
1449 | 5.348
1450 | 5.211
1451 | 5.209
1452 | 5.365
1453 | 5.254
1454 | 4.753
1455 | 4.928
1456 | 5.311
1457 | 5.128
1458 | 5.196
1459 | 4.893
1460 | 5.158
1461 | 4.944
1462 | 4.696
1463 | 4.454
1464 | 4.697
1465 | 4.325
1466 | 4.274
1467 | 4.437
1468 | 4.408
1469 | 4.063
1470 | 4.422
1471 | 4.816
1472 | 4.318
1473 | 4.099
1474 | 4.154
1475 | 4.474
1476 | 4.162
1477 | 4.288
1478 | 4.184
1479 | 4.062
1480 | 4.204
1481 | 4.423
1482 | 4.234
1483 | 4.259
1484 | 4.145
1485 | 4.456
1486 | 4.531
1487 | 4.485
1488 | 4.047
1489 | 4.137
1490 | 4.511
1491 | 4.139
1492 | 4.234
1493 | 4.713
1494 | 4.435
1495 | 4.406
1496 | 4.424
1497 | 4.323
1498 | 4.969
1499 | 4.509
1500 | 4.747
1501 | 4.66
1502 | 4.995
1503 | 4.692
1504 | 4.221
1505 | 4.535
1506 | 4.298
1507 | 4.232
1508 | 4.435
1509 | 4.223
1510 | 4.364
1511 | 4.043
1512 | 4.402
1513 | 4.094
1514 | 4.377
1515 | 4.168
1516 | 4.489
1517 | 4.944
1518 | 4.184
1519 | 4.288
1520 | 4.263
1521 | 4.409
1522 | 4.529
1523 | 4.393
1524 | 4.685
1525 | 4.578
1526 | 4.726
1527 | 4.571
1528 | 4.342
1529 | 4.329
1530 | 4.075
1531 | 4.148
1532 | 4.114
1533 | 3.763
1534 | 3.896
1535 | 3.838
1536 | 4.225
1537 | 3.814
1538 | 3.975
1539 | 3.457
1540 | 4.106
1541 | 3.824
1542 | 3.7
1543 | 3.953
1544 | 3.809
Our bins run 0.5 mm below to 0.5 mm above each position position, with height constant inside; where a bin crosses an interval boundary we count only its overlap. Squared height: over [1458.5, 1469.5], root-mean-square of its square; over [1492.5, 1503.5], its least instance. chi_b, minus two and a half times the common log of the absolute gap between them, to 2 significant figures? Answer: -1.0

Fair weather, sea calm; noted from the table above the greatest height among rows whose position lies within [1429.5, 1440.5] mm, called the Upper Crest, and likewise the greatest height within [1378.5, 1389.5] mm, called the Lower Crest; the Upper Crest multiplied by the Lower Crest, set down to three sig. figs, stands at 31.6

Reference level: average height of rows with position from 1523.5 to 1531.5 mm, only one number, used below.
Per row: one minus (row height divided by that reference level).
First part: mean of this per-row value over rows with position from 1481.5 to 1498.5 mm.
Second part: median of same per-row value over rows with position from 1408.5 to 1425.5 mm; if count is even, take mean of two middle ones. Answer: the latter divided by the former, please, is -25.3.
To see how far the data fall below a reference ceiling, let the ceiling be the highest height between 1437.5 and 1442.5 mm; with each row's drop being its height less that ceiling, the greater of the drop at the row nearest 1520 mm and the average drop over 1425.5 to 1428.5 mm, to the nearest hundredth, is 0.10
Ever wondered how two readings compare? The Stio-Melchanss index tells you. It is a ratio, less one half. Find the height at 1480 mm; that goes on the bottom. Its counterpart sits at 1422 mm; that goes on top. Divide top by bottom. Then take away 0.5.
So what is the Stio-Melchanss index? 0.82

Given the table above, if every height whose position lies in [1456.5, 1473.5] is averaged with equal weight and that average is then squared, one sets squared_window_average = 21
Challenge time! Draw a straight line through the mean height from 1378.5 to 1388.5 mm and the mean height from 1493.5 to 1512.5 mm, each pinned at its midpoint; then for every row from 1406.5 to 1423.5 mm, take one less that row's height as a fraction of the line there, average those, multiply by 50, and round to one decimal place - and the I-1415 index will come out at -6.6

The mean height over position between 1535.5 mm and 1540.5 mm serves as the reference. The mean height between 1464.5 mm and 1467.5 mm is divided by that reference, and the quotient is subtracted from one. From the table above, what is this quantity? -0.11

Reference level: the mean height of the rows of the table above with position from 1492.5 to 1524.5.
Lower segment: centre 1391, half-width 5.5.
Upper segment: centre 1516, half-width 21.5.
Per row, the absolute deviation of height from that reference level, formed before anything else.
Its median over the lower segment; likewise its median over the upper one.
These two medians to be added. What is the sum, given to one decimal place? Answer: 0.9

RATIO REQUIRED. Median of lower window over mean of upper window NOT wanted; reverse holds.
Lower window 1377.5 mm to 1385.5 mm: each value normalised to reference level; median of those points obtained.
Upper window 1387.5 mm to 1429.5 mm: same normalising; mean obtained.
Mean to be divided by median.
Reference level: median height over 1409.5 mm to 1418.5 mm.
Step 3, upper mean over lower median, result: 1.07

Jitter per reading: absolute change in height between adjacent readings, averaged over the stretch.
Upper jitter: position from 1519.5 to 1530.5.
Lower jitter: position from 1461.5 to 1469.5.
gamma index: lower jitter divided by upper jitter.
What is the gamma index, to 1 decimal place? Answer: 1.3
